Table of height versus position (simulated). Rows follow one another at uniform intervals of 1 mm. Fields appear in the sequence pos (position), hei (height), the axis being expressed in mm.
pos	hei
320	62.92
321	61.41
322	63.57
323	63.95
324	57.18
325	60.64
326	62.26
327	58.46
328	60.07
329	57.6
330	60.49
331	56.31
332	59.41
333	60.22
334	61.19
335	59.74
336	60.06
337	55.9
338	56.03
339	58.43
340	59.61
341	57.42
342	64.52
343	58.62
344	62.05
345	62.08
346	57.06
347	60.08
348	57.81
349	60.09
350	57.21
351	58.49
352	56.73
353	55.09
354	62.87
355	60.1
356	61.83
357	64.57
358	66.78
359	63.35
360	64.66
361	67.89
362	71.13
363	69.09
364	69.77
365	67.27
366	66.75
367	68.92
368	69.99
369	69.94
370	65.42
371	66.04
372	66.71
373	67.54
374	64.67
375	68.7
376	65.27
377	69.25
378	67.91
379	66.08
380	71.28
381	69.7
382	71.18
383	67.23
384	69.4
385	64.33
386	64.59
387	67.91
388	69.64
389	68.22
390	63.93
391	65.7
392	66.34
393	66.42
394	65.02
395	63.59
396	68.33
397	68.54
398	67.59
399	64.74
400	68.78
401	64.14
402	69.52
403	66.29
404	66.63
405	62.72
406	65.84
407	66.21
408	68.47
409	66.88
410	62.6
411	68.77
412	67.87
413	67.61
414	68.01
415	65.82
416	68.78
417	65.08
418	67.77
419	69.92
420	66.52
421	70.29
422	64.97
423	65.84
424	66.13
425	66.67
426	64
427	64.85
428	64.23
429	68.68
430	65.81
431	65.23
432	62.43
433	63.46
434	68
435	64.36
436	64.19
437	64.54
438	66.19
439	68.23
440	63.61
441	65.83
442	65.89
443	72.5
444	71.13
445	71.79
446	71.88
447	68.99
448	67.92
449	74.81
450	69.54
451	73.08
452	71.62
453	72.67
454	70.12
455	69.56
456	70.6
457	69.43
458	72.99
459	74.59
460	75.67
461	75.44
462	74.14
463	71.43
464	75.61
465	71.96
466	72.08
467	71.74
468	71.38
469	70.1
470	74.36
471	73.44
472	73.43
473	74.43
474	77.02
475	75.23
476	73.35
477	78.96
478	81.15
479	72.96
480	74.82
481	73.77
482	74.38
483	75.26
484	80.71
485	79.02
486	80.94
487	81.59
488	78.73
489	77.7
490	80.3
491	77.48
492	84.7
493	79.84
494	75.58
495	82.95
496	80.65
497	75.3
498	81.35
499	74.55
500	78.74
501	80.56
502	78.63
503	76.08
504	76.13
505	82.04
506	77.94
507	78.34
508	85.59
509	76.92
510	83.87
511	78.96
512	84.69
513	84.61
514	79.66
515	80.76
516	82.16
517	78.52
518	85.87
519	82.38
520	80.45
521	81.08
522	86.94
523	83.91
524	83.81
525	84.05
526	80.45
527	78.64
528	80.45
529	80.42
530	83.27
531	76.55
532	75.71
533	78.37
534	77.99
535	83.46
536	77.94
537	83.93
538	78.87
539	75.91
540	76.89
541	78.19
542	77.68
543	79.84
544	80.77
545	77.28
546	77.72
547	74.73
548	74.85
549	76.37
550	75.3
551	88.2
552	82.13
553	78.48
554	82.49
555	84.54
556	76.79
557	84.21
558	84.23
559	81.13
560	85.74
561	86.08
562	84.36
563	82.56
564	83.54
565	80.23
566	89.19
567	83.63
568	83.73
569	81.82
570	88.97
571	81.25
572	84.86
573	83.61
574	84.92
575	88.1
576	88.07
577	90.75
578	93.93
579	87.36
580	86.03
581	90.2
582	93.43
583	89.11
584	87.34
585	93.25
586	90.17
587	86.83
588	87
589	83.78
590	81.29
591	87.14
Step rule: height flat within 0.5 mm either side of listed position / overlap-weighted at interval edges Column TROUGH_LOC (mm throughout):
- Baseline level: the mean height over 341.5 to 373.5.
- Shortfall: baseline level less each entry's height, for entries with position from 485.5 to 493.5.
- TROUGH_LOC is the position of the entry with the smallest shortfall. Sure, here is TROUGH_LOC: 492 mm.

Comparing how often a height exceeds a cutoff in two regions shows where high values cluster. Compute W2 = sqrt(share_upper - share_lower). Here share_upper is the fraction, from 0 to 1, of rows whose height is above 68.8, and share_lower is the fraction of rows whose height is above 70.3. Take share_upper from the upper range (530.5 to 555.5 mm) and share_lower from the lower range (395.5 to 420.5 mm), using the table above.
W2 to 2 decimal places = 1.00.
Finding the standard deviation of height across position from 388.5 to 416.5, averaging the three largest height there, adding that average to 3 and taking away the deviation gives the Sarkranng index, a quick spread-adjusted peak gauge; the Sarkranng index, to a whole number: 70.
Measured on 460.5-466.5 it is 76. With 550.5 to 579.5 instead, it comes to 91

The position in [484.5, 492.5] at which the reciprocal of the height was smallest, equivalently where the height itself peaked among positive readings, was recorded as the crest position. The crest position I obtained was 492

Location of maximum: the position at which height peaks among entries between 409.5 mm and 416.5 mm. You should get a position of 416 mm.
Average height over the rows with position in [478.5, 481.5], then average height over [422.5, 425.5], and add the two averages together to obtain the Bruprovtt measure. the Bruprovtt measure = 140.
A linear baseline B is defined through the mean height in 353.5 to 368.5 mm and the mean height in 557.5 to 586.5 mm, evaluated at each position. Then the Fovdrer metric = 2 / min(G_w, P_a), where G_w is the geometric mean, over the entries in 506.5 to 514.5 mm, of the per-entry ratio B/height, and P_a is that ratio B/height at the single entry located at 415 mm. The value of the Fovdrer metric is 2.023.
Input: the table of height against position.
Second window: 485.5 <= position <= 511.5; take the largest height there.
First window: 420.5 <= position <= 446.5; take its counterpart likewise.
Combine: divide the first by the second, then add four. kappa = 4.85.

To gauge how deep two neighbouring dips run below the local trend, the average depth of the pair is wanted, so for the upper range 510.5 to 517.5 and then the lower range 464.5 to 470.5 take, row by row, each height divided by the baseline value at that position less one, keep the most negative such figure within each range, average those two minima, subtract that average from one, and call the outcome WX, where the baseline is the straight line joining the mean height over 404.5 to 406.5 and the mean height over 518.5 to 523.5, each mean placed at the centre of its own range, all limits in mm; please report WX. 1.05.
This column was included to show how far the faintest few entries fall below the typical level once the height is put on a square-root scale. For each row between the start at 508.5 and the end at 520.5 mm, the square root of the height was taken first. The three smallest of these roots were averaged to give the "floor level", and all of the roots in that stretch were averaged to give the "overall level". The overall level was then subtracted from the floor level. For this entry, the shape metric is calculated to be -0.191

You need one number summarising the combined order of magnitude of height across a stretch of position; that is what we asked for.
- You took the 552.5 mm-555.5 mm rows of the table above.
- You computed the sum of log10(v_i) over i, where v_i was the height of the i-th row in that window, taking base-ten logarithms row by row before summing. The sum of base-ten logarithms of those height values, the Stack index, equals 5.74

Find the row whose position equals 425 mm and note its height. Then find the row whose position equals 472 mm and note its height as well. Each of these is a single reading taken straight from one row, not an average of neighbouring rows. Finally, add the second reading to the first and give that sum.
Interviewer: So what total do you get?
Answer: 140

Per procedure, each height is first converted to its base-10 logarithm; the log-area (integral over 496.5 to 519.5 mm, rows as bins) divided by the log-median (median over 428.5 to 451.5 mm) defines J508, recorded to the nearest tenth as 23.9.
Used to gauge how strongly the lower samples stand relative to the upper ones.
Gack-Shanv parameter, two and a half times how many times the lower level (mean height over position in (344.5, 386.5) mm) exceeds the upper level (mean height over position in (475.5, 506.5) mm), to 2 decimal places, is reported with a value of 2.08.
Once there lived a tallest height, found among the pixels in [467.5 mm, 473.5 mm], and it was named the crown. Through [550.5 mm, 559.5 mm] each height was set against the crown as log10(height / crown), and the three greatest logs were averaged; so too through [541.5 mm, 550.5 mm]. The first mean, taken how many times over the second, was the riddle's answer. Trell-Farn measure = 2.2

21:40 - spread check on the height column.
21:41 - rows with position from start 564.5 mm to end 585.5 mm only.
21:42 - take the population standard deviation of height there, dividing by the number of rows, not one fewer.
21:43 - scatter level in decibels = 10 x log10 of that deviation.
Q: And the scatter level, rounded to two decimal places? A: 5.90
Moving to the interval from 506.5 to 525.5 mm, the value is 4.50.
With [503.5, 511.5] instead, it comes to 5.08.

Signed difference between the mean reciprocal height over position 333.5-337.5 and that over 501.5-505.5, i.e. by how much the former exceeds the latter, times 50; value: 0.21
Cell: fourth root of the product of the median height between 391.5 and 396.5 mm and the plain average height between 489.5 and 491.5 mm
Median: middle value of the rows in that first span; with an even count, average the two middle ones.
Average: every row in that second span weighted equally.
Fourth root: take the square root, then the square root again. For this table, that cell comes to 8.5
